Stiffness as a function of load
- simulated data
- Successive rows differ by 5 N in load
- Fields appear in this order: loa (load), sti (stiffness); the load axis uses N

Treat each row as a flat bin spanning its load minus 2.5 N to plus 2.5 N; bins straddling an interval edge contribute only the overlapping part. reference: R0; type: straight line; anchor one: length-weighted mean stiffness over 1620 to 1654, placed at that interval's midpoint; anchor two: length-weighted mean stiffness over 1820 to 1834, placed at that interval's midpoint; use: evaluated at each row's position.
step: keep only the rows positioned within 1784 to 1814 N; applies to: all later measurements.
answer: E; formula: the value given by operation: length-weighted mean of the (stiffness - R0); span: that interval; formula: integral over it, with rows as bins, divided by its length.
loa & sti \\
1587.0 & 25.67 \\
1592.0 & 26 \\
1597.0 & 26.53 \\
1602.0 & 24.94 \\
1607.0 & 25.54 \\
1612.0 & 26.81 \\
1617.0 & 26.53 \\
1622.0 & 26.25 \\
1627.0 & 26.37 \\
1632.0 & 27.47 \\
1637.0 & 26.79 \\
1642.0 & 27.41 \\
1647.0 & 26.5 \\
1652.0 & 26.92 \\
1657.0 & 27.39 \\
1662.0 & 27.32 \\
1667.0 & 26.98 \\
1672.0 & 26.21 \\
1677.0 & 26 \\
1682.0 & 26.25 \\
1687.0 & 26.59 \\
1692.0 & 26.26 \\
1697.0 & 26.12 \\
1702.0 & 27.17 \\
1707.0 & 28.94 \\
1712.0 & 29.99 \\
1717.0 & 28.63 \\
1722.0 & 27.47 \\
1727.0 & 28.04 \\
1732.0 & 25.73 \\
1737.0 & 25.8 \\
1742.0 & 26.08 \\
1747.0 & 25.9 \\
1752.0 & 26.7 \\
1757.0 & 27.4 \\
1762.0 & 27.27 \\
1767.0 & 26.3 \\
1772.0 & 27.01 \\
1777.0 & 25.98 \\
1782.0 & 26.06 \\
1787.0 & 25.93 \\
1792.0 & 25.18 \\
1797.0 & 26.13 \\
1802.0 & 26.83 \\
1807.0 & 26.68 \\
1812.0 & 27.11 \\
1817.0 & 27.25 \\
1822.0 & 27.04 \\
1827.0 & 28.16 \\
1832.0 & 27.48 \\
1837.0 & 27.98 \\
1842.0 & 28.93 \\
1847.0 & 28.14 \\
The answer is -1.18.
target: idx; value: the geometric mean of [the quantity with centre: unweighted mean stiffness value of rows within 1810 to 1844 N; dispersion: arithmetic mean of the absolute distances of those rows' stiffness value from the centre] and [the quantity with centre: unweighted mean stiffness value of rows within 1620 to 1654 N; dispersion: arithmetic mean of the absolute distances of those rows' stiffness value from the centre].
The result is 0.5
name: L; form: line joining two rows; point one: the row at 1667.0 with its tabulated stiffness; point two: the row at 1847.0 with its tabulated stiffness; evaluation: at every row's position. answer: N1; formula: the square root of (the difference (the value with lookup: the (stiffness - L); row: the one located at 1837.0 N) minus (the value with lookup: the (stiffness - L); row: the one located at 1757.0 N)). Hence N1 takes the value 0.3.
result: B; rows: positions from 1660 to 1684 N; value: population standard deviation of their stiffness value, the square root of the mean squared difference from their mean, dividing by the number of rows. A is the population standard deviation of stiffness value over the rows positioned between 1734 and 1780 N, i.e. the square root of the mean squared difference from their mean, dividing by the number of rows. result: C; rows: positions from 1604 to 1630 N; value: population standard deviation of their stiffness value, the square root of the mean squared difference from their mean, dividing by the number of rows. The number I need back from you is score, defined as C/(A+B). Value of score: 0.39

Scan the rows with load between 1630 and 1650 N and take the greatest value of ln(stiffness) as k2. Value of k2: 3.31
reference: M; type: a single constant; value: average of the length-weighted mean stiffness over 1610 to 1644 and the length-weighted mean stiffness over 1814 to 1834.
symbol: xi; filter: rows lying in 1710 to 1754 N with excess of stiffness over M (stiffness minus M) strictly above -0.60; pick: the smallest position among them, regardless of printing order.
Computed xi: 1712.0 N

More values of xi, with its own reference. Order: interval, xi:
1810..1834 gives 1812.0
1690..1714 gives 1702.0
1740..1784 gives 1752.0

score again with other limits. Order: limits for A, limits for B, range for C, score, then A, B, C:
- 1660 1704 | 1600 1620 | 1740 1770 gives 0.47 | 0.46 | 0.75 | 0.57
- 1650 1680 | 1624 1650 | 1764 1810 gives 0.53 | 0.52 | 0.46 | 0.52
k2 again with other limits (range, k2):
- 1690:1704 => 3.30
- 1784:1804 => 3.29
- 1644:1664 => 3.31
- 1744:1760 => 3.31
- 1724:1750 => 3.33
